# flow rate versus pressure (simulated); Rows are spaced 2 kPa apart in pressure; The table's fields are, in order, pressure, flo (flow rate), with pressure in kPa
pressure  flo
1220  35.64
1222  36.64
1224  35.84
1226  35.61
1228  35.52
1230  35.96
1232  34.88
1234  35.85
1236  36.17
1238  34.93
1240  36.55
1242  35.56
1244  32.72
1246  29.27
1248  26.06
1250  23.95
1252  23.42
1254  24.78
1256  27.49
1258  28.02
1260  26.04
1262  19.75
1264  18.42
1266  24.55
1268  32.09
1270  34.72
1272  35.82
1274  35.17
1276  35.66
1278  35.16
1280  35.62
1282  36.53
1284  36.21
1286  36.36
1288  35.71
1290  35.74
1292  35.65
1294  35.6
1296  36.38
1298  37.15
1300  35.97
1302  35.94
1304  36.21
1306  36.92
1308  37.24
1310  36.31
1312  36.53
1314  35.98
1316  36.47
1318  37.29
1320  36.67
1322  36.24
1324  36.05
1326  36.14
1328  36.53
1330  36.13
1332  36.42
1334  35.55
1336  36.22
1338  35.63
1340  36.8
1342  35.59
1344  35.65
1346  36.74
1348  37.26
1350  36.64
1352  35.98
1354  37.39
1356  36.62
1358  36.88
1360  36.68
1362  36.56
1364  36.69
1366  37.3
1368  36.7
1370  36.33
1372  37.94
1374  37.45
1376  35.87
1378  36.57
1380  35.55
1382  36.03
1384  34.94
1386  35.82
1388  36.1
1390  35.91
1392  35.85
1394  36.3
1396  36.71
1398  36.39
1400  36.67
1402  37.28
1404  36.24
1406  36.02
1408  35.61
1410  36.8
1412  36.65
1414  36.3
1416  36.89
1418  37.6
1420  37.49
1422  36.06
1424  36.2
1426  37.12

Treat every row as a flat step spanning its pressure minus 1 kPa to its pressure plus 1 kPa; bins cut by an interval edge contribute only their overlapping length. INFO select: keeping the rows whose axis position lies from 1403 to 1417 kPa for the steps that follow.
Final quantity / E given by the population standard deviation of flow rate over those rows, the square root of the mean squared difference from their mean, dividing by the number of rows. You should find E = 0.4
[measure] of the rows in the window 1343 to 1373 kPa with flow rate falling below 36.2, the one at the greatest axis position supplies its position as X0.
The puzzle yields 1352 kPa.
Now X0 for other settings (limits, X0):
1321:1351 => 1344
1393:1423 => 1422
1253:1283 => 1280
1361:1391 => 1390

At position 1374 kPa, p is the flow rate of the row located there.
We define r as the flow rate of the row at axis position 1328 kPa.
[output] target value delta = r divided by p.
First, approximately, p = 37.45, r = 36.53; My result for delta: 0.98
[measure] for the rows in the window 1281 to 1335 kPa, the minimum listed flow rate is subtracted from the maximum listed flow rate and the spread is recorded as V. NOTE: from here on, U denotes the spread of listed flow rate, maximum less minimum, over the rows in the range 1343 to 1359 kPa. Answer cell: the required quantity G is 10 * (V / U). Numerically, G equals 10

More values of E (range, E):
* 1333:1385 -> 0.7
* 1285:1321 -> 0.5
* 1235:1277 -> 5.7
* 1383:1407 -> 0.6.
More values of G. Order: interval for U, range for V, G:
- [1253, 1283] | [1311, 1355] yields 1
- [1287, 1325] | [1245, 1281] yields 103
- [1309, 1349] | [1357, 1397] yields 17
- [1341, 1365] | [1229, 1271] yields 101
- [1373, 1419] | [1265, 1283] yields 45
